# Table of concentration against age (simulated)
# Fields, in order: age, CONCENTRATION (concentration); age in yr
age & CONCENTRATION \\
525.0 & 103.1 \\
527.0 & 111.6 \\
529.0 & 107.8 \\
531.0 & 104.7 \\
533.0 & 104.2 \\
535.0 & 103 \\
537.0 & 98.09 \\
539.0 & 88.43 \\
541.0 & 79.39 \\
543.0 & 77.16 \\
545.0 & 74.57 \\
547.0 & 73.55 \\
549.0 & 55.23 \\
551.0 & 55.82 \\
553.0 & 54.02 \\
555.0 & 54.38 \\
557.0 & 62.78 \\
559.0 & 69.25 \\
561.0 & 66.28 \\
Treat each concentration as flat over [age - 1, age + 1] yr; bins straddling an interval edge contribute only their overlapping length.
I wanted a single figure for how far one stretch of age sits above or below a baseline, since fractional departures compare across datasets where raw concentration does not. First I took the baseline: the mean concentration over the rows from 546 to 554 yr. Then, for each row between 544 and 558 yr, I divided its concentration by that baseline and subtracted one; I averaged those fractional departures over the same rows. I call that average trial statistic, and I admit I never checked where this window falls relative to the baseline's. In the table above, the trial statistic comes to 0.03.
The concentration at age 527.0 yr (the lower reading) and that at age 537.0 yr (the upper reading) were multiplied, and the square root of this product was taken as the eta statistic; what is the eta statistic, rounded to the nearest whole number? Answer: 105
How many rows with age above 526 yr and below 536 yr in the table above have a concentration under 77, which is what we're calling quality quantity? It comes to 0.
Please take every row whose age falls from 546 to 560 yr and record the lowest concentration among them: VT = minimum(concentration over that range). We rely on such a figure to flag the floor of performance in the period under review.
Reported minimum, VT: 54.02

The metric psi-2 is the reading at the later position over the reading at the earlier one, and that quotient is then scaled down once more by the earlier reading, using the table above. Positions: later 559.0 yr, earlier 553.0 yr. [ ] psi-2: 0.024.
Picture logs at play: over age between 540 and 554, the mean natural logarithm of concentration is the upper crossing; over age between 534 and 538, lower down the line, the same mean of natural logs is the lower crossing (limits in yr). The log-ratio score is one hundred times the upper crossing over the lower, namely 91.0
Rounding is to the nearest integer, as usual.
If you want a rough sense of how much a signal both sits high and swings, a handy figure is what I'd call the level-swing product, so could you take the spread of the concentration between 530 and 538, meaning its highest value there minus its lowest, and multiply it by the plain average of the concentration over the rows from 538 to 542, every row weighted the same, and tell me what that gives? 555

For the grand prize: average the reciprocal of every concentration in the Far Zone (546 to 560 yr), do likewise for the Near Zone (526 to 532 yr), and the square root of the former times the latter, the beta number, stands 0.0124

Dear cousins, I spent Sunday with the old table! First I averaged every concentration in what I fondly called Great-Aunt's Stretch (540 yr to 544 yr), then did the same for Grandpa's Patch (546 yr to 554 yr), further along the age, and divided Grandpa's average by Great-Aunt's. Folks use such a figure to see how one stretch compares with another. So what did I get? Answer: 0.76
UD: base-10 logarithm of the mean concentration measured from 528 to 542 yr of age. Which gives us 1.99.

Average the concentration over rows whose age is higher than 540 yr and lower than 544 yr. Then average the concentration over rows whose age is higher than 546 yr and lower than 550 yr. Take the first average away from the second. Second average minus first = -14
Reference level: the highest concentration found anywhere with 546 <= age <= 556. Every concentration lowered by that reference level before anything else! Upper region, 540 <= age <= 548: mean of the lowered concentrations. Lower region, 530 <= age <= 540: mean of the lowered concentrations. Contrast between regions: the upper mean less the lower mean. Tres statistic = -24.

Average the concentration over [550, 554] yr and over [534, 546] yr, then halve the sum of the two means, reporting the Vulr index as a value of 71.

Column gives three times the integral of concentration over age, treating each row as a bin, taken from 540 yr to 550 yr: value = 2159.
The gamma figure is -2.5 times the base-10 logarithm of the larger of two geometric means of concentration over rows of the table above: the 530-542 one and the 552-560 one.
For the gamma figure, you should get -4.95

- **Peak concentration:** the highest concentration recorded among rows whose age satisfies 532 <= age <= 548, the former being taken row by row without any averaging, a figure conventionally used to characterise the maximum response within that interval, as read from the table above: 104.2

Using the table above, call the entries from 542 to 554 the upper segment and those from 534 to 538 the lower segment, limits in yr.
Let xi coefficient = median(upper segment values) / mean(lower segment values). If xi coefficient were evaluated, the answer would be 0.643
